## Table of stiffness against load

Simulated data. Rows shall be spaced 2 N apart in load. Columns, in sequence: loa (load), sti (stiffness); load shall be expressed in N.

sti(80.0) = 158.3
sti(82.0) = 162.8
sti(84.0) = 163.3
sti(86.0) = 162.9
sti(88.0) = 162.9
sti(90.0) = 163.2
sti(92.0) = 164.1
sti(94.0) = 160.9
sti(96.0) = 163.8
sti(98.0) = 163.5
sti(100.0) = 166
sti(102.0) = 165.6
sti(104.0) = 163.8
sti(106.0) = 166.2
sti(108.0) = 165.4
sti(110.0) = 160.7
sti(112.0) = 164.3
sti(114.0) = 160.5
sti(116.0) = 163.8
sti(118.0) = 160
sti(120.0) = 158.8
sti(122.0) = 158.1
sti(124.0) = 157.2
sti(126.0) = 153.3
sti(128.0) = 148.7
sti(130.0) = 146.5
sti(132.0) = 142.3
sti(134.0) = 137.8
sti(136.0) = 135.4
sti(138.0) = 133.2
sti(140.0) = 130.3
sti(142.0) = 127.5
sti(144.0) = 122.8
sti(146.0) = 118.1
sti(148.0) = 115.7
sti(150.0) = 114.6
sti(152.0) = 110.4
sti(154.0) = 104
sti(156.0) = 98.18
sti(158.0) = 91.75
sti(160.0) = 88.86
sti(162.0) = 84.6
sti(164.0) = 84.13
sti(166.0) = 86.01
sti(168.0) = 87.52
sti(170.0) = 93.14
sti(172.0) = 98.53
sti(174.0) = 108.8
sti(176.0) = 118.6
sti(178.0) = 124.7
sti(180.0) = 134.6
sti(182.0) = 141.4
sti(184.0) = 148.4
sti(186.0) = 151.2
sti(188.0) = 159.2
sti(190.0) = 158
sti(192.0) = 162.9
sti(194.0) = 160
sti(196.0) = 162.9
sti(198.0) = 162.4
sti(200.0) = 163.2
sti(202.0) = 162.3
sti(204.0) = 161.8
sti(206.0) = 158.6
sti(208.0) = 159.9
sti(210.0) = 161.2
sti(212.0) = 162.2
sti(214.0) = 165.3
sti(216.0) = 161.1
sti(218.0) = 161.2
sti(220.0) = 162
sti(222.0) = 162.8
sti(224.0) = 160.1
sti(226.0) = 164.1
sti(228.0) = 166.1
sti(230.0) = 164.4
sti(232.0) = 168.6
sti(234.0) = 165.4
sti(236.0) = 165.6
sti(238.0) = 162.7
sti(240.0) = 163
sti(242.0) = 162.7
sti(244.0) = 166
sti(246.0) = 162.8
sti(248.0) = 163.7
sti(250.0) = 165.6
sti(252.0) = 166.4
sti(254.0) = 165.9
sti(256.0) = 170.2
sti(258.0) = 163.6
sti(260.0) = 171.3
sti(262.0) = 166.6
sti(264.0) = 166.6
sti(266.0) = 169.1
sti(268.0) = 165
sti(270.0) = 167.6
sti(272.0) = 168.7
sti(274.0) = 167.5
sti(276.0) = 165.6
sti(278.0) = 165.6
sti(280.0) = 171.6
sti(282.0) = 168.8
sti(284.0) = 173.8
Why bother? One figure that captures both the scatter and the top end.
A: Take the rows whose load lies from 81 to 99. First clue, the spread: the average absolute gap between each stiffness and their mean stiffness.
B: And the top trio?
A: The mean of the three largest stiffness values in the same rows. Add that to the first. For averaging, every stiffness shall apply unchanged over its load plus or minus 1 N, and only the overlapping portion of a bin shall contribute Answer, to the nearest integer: 164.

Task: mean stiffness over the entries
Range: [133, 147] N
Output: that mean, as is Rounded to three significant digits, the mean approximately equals 129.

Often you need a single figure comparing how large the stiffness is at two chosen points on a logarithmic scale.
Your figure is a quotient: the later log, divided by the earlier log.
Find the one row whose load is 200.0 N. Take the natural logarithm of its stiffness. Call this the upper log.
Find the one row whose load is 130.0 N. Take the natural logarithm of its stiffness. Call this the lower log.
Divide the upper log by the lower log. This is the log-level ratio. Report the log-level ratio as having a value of 1.02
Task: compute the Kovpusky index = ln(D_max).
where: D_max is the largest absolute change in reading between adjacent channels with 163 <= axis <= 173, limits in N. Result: 1.73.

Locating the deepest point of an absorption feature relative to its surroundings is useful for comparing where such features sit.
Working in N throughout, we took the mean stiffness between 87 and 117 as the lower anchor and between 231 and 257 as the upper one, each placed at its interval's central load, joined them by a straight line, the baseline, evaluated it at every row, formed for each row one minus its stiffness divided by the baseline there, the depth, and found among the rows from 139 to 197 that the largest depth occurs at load 164.0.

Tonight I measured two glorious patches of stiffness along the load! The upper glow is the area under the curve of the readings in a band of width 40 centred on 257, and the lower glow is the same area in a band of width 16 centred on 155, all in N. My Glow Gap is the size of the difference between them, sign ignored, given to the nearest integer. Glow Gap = 5025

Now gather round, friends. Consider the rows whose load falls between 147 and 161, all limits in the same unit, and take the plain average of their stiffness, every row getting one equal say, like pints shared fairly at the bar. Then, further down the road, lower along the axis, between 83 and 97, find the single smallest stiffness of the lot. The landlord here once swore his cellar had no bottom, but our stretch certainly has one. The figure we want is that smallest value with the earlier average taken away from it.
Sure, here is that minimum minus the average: 58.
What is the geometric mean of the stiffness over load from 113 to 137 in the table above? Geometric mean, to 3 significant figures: 152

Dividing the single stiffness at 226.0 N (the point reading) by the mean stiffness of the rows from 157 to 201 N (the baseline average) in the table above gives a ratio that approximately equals 1.30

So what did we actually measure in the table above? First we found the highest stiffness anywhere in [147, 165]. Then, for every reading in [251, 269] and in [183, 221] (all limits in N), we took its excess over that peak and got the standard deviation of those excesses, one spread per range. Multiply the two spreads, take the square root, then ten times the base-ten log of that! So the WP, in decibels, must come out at 5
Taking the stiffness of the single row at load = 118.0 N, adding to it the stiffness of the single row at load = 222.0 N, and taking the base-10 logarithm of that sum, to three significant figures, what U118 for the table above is 2.51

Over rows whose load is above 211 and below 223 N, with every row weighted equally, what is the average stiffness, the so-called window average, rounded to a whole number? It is 162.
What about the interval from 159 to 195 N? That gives 122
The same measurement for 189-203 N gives 162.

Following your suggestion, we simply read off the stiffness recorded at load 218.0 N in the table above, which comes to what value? 161.2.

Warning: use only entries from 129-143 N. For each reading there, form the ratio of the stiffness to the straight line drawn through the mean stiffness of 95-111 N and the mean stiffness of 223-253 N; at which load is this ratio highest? 130.0 N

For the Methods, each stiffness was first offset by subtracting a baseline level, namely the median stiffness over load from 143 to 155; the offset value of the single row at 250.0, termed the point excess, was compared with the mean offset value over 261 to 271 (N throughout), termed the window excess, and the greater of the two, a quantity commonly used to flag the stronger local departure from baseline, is 52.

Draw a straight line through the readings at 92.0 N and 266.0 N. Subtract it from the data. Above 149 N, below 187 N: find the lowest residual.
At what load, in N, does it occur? 164.0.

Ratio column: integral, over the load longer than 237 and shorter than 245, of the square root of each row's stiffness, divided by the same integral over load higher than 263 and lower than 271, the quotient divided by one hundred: 0.0099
